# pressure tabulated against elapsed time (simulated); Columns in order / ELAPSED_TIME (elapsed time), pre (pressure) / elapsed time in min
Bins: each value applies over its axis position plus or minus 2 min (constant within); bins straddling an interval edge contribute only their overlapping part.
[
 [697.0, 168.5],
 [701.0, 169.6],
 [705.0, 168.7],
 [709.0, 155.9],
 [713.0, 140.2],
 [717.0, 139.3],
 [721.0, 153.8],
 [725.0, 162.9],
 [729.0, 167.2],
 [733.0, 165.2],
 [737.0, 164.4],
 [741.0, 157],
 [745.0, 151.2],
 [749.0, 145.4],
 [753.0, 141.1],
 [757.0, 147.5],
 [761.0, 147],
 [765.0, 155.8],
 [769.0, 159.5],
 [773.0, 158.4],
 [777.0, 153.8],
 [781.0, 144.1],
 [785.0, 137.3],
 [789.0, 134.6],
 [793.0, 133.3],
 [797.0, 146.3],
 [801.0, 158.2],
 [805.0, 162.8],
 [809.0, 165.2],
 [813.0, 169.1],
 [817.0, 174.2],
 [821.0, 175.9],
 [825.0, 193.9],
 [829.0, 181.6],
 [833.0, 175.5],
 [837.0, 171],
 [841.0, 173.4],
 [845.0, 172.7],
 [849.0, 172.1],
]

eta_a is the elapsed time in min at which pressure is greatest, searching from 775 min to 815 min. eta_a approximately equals 813.0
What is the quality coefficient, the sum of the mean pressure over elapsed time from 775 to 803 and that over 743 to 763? 290.4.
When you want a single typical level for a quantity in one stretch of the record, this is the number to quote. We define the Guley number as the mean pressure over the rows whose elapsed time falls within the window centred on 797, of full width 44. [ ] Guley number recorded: 153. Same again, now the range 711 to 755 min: 153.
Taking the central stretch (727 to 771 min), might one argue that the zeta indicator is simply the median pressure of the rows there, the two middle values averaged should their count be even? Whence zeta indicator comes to 156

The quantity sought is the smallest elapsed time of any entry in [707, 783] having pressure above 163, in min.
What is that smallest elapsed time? 729.0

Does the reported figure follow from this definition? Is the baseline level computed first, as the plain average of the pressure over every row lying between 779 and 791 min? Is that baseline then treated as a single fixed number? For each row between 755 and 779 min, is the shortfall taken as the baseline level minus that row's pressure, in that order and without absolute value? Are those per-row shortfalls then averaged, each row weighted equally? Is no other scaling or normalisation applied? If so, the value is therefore -15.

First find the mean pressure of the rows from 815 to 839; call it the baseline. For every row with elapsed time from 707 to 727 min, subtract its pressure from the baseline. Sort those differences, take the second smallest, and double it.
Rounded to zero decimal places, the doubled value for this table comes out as 46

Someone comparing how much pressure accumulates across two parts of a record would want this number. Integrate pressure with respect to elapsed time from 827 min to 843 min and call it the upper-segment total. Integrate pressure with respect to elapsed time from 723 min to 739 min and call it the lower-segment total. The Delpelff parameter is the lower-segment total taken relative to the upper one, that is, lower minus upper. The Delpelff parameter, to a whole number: -167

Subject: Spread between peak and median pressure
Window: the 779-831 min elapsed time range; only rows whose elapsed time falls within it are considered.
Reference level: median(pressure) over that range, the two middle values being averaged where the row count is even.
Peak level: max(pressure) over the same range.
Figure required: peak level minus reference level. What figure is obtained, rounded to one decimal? 31.1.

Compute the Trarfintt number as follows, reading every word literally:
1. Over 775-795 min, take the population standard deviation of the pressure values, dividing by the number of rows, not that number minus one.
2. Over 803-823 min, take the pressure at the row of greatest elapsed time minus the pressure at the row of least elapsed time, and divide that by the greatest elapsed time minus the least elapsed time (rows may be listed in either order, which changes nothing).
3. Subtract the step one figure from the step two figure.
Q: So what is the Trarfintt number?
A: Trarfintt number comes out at -6.8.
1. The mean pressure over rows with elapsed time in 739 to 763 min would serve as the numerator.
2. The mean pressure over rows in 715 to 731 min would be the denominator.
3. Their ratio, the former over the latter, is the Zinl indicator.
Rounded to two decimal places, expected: 0.95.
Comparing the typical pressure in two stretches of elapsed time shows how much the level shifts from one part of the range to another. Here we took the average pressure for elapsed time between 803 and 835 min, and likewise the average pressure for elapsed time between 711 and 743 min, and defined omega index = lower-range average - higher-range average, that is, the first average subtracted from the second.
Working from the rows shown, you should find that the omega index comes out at -18.5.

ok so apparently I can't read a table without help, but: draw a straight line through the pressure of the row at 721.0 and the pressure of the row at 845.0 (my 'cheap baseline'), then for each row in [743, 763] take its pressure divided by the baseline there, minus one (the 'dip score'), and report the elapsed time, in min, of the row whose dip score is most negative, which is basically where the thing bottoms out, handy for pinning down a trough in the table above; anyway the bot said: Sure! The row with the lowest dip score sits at 753.0 min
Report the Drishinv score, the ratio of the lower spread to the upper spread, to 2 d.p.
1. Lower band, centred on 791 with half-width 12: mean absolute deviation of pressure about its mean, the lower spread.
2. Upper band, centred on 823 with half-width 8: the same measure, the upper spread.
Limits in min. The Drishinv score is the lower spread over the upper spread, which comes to 1.14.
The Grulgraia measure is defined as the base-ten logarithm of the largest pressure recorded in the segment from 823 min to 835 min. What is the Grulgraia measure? 2.29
